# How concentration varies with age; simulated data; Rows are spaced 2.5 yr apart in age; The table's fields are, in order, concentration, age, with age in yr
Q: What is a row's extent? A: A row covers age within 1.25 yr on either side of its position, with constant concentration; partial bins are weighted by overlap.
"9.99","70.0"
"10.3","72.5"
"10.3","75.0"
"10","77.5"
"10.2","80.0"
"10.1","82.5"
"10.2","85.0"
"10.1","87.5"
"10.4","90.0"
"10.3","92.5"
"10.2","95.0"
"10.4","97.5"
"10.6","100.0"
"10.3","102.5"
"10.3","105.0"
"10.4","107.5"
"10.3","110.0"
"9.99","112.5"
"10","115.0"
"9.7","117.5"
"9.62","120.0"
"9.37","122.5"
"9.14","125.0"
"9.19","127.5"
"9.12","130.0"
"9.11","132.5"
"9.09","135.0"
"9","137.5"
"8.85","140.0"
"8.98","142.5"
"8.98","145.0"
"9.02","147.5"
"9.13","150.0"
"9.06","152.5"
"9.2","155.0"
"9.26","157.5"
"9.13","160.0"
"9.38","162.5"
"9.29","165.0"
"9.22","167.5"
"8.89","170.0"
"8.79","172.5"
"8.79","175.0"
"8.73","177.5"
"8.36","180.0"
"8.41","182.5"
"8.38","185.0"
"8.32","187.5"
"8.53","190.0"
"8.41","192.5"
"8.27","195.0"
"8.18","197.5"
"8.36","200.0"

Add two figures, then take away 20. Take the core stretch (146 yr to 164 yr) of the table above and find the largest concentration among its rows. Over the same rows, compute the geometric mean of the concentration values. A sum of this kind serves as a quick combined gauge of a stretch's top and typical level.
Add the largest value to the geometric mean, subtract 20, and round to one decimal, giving -1.5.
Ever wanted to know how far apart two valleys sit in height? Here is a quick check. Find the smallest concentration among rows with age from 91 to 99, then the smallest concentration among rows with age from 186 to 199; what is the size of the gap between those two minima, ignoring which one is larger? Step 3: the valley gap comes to 2.0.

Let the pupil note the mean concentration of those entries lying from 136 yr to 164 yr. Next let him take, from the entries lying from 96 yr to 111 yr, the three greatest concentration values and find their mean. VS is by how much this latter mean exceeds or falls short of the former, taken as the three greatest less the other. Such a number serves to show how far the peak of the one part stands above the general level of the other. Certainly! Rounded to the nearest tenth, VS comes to 1.4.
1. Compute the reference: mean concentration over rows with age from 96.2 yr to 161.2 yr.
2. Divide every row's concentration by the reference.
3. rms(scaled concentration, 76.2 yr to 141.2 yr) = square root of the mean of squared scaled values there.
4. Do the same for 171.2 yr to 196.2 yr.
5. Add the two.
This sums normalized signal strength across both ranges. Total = 1.93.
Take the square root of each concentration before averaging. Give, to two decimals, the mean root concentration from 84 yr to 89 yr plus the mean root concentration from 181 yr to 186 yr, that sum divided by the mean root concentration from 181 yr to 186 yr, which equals 2.10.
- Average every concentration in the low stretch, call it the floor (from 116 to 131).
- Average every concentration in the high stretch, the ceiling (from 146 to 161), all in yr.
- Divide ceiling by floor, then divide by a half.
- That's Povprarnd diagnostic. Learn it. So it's 1.95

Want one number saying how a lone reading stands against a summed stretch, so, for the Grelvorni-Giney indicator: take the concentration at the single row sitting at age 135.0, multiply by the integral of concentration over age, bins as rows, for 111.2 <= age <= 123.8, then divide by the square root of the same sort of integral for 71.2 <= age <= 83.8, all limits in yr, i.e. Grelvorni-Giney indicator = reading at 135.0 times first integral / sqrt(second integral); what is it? 98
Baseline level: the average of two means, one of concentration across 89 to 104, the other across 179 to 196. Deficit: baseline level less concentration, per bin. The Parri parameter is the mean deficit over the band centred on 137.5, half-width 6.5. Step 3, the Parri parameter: 0.37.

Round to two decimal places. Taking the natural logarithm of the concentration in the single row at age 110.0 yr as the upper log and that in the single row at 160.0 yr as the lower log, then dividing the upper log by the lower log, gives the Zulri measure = 1.05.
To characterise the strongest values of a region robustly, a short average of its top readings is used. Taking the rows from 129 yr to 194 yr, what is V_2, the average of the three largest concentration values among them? 9.3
